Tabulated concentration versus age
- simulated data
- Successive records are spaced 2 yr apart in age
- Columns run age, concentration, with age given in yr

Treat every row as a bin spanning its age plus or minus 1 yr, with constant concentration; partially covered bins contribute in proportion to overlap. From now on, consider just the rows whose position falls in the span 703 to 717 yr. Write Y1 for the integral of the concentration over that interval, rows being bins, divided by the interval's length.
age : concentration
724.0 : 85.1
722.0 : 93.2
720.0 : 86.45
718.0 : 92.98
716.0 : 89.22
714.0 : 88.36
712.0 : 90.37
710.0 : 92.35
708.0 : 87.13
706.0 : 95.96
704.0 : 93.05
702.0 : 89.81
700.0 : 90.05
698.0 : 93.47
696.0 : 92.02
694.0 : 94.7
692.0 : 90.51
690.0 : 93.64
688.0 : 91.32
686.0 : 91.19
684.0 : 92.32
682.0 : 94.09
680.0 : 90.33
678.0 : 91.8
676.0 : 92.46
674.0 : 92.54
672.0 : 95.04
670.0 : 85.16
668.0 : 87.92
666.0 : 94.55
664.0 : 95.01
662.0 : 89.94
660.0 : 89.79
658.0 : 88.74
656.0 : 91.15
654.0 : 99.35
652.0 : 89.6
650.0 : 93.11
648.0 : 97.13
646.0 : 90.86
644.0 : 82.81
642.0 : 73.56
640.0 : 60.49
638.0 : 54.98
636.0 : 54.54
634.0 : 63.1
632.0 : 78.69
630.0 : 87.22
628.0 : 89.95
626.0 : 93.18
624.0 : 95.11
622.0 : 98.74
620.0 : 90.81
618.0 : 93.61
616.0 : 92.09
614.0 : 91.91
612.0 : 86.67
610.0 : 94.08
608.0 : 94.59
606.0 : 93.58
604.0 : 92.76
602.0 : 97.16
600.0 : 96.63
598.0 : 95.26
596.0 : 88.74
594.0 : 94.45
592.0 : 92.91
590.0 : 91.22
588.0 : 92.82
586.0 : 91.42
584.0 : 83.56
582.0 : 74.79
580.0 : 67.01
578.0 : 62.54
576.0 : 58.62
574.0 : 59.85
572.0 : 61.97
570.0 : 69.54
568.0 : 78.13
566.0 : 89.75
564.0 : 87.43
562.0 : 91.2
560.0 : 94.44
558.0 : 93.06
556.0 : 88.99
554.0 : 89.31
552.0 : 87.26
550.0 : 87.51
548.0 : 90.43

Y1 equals 90.9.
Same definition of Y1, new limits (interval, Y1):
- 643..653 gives 90.7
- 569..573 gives 65.8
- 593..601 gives 93.8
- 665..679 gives 91.4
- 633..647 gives 68.6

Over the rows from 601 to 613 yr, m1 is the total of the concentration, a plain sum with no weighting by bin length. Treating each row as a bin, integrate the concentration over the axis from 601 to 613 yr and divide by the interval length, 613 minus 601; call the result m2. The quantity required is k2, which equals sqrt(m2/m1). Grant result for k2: 0.408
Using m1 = 559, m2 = 93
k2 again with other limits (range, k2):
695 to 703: 0.500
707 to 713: 0.577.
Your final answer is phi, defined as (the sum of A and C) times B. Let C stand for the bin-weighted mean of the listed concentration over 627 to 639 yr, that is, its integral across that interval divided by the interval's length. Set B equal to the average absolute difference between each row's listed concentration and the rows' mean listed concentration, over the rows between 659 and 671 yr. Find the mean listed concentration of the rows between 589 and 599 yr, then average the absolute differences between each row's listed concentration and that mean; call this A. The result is 215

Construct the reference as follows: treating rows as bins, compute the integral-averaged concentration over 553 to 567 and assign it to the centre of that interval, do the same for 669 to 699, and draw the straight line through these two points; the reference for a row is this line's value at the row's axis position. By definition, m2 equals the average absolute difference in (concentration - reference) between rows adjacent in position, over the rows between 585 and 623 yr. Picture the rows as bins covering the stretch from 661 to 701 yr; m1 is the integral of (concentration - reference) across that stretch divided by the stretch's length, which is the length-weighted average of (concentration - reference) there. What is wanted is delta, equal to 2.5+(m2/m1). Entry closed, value -26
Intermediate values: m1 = -0.1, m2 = 2.9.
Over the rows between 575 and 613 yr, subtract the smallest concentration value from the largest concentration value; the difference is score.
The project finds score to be 39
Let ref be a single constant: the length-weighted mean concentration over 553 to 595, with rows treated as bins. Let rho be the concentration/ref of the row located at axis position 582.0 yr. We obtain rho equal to 0.92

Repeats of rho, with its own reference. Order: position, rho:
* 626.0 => 1.14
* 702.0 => 1.10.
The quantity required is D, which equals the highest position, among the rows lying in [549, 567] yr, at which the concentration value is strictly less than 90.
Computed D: 566.0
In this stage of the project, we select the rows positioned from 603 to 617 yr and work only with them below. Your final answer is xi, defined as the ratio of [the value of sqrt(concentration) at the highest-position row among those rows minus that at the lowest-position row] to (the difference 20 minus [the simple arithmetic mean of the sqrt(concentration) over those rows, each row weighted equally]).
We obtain -0.003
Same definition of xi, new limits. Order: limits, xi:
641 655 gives 0.132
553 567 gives 0.002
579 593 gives 0.134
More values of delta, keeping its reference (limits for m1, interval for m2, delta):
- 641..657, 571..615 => 1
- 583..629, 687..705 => 4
